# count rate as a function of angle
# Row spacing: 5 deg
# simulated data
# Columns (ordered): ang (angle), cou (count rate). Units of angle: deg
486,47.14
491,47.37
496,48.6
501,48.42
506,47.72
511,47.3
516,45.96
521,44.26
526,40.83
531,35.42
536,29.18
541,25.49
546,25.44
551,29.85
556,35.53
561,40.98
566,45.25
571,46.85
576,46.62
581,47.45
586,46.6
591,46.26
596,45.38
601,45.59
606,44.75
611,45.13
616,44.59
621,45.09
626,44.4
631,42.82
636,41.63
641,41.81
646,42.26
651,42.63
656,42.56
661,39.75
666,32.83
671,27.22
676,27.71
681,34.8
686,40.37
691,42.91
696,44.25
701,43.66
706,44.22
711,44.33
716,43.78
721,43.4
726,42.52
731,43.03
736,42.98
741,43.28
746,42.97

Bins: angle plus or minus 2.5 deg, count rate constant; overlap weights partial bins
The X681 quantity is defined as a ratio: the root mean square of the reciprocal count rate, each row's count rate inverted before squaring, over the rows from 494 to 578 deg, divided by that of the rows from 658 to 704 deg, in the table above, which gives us 0.95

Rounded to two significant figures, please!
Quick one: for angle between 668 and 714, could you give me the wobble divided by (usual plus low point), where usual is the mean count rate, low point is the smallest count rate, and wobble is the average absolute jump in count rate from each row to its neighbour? 0.035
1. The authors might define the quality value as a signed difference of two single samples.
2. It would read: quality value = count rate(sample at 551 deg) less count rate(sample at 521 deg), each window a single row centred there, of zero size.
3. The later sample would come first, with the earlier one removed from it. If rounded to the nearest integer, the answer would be -14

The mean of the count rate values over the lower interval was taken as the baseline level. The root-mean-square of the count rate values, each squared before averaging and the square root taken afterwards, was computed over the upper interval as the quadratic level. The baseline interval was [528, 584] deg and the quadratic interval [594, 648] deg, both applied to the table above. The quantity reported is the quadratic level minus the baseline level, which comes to 7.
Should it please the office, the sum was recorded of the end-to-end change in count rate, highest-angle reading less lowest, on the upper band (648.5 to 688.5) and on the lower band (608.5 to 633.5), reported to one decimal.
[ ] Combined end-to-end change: -4.6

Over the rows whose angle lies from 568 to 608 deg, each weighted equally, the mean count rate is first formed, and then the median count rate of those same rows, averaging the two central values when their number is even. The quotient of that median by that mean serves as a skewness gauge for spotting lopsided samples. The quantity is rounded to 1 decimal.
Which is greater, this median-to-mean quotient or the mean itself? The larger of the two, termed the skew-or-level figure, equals 46.2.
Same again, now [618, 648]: 43.0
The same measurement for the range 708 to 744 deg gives 43.3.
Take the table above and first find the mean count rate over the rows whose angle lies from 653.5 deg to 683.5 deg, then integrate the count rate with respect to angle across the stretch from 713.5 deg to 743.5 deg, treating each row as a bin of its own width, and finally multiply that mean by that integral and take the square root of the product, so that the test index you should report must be 210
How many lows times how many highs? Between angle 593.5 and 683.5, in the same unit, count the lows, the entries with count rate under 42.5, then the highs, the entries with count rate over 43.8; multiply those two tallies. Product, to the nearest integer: 56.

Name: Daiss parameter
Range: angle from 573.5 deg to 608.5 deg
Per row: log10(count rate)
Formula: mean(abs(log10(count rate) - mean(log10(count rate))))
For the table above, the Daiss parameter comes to 0.01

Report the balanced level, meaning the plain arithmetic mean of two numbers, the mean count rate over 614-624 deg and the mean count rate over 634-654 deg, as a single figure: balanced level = 43.5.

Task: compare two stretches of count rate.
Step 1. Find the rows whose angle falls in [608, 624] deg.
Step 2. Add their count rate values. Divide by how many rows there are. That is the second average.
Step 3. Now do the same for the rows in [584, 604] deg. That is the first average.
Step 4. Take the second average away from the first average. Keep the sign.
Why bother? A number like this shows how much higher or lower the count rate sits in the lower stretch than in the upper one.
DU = 1.0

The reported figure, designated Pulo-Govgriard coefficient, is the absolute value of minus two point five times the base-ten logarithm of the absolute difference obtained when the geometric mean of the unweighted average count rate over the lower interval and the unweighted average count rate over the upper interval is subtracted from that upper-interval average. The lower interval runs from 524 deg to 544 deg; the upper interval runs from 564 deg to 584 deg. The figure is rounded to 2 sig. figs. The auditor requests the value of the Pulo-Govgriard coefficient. 2.2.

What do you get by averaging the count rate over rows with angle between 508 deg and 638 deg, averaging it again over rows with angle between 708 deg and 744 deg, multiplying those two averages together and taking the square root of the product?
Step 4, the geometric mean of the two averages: 42.4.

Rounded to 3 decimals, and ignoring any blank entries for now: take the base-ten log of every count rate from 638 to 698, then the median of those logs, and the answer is 1.614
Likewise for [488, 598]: 1.660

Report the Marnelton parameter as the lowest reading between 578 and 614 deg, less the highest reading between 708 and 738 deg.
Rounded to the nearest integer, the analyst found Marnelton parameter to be 0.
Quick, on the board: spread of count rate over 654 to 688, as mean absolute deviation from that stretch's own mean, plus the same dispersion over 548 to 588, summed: 10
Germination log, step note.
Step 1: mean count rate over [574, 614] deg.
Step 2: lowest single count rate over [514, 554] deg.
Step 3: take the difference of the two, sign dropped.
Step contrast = 21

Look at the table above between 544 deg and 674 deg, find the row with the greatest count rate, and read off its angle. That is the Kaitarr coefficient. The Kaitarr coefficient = 581 deg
